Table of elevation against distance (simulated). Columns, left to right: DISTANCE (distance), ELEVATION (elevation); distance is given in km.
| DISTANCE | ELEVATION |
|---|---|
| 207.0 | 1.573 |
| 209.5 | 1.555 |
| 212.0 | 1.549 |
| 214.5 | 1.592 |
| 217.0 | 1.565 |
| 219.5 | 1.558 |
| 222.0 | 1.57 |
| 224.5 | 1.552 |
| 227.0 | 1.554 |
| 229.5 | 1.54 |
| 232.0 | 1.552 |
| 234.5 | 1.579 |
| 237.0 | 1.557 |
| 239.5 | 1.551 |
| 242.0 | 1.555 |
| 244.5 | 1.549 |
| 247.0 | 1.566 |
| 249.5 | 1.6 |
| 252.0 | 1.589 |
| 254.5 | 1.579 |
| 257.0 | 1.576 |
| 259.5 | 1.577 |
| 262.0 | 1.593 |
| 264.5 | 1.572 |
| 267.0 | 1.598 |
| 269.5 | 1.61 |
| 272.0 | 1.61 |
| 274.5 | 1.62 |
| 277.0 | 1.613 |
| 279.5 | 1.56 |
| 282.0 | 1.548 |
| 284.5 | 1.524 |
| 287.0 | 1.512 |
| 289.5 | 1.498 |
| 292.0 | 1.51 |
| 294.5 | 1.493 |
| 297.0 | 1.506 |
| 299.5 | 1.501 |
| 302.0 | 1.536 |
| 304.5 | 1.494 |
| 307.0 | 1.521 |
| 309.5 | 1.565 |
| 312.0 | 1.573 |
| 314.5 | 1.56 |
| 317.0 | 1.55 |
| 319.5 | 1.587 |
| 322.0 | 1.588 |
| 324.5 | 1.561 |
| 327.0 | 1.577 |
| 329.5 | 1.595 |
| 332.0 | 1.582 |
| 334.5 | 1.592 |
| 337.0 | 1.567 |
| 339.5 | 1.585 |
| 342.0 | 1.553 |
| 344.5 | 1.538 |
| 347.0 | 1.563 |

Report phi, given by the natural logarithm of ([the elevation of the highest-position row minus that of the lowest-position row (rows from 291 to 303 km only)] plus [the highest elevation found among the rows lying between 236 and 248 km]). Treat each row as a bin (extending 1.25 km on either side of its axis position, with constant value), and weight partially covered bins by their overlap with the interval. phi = 0.465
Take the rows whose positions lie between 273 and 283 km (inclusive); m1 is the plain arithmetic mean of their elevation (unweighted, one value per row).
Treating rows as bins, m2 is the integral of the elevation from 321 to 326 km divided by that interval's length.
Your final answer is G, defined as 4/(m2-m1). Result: -354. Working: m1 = 1.59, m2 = 1.57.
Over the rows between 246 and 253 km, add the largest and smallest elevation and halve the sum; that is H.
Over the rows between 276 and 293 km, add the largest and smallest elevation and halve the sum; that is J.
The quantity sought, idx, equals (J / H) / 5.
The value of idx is 0.1965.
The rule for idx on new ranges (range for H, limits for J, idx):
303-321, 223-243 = 0.2025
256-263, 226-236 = 0.1968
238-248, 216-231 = 0.1997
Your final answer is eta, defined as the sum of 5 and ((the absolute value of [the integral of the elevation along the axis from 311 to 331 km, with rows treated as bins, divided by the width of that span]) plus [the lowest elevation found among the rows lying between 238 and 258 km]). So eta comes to 8.12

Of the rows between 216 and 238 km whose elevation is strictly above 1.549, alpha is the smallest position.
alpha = 217.0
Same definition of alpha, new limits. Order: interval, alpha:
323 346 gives 324.5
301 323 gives 309.5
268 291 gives 269.5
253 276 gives 254.5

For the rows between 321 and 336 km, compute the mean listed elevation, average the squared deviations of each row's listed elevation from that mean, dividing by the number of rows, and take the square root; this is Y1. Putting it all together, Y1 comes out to 0.011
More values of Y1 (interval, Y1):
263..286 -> 0.032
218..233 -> 0.009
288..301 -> 0.006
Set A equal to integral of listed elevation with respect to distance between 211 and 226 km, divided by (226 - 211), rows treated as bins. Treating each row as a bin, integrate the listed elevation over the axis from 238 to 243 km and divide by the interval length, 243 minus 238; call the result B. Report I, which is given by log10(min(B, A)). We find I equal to 0.191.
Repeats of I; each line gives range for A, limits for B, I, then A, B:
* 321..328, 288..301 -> 0.177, 1.57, 1.50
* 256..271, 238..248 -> 0.192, 1.59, 1.56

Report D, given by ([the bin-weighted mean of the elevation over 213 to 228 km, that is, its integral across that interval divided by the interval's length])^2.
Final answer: 2.45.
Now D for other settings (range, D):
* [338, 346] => 2.43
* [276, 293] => 2.36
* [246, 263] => 2.51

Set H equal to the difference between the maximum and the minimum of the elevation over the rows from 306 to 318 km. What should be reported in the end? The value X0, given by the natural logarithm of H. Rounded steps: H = 0.052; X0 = -2.96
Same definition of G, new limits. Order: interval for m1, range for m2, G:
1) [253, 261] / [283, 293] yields -61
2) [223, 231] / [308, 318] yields 317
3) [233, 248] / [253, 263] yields 185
